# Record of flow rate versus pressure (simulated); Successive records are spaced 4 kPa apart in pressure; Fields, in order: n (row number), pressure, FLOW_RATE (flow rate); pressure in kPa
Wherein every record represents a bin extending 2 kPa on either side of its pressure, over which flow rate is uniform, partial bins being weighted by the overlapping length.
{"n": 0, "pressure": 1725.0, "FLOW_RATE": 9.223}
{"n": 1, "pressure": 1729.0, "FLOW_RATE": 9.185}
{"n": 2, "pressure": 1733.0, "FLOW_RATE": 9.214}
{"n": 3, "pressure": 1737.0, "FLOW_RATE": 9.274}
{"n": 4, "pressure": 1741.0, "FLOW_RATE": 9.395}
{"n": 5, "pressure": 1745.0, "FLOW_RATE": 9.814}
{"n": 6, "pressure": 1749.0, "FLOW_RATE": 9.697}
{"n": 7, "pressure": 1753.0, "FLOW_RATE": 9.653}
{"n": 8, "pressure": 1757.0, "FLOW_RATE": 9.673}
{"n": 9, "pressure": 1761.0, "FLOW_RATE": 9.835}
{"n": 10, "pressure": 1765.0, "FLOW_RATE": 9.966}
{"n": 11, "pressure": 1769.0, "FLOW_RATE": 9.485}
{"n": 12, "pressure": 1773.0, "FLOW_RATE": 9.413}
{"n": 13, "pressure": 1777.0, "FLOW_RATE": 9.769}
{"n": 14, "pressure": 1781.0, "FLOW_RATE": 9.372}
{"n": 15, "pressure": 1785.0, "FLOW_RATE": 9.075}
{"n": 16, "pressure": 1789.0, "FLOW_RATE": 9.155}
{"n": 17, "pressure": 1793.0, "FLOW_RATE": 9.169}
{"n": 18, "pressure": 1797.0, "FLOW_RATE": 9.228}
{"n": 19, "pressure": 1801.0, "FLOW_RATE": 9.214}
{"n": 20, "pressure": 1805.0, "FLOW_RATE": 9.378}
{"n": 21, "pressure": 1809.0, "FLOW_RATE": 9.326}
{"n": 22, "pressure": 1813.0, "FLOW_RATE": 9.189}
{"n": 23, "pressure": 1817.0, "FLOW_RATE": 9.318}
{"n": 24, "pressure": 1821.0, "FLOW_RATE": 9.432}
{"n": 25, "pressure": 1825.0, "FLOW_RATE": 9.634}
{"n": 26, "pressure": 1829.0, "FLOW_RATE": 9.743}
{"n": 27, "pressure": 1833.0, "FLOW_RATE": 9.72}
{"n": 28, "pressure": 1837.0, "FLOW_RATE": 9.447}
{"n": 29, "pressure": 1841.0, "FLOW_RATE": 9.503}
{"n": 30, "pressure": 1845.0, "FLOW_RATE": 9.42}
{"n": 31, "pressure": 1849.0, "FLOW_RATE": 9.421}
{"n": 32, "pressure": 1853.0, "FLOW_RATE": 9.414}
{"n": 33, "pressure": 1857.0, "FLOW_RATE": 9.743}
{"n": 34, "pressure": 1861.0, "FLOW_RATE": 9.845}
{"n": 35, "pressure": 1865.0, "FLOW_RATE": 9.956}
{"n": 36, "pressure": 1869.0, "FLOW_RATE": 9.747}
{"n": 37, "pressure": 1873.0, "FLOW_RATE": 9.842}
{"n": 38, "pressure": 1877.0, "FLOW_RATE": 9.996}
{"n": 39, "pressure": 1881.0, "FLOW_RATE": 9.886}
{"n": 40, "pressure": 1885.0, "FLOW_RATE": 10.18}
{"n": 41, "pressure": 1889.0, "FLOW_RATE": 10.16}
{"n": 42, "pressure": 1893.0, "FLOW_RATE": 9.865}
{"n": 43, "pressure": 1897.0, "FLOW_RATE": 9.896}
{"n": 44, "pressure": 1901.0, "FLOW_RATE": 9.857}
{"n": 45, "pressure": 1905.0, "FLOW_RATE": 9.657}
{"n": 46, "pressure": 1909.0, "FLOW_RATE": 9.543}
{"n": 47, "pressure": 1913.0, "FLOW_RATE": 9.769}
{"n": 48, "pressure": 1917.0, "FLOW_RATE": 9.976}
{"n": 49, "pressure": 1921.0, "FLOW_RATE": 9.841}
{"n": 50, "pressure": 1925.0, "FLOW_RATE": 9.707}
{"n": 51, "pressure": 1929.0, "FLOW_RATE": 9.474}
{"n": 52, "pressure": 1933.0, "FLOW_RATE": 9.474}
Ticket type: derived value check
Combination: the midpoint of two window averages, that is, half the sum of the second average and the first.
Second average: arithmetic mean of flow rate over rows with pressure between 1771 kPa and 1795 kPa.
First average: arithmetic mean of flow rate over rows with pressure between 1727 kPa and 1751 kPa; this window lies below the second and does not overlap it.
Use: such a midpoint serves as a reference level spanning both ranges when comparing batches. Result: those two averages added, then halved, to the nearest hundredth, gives 9.38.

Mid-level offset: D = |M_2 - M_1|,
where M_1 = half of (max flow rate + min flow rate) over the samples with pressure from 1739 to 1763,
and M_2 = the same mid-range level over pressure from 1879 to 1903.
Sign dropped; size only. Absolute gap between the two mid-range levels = 0.40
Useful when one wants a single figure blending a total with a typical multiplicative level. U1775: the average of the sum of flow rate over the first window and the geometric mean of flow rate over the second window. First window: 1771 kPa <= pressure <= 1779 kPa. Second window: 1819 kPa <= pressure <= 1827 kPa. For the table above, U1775 14.4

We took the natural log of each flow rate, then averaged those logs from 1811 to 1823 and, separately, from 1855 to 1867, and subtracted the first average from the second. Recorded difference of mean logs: 0.06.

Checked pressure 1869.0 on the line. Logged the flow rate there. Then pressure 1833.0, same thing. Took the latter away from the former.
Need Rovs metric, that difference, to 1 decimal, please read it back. 0.0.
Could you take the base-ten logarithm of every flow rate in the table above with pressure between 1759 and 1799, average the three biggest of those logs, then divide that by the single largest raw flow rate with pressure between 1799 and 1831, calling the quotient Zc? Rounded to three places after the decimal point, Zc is 0.102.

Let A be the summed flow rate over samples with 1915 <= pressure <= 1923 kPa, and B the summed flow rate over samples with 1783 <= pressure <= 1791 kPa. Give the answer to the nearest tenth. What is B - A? -1.6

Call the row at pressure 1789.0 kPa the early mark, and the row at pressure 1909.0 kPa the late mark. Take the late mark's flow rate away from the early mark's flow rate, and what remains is -0.39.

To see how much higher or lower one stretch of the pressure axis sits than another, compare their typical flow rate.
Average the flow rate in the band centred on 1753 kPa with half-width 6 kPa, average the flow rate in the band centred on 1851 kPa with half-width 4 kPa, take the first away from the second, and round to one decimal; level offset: -0.3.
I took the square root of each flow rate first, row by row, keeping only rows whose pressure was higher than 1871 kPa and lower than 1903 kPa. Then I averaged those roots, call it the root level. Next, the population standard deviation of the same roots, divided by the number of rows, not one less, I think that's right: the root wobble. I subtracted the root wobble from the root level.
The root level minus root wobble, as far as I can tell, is 3.14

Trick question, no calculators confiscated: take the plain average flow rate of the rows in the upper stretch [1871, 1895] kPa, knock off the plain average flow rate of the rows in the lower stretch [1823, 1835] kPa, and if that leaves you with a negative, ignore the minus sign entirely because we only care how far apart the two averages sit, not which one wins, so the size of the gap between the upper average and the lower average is 0.29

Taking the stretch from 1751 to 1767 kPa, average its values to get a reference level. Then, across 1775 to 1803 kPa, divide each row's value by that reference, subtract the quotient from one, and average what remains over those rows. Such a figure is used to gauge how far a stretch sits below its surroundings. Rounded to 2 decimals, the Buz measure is 0.05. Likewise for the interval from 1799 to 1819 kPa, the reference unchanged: 0.05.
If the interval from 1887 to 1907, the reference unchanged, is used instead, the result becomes -0.01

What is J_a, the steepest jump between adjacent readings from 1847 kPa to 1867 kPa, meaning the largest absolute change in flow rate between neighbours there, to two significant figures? 0.33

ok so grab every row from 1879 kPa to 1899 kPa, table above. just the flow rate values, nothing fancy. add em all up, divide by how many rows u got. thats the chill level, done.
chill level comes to 10.0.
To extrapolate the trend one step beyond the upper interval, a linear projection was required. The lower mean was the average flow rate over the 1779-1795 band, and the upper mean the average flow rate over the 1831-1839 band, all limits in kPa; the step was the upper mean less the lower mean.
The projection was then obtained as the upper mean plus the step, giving 10.0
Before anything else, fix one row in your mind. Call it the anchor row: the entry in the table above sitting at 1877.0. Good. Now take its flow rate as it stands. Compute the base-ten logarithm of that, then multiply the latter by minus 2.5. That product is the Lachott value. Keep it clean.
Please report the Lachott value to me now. -2.50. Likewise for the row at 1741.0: -2.43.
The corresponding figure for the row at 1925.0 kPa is -2.47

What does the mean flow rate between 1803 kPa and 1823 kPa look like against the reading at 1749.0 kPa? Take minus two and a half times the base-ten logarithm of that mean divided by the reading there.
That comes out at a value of 0.04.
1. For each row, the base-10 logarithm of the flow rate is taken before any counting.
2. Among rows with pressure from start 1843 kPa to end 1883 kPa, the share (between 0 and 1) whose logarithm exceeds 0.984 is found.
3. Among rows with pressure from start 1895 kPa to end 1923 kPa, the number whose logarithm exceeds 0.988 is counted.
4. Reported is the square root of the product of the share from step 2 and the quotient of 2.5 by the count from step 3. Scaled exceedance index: 0.59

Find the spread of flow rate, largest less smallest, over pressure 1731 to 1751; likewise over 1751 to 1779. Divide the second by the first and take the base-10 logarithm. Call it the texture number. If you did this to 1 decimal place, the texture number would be 0.0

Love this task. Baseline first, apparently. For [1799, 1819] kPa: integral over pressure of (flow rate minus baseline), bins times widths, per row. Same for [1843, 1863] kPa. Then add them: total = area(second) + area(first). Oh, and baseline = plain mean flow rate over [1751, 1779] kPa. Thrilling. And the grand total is -10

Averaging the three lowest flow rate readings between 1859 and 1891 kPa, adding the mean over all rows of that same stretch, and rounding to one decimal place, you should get 19.8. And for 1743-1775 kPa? 19.2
